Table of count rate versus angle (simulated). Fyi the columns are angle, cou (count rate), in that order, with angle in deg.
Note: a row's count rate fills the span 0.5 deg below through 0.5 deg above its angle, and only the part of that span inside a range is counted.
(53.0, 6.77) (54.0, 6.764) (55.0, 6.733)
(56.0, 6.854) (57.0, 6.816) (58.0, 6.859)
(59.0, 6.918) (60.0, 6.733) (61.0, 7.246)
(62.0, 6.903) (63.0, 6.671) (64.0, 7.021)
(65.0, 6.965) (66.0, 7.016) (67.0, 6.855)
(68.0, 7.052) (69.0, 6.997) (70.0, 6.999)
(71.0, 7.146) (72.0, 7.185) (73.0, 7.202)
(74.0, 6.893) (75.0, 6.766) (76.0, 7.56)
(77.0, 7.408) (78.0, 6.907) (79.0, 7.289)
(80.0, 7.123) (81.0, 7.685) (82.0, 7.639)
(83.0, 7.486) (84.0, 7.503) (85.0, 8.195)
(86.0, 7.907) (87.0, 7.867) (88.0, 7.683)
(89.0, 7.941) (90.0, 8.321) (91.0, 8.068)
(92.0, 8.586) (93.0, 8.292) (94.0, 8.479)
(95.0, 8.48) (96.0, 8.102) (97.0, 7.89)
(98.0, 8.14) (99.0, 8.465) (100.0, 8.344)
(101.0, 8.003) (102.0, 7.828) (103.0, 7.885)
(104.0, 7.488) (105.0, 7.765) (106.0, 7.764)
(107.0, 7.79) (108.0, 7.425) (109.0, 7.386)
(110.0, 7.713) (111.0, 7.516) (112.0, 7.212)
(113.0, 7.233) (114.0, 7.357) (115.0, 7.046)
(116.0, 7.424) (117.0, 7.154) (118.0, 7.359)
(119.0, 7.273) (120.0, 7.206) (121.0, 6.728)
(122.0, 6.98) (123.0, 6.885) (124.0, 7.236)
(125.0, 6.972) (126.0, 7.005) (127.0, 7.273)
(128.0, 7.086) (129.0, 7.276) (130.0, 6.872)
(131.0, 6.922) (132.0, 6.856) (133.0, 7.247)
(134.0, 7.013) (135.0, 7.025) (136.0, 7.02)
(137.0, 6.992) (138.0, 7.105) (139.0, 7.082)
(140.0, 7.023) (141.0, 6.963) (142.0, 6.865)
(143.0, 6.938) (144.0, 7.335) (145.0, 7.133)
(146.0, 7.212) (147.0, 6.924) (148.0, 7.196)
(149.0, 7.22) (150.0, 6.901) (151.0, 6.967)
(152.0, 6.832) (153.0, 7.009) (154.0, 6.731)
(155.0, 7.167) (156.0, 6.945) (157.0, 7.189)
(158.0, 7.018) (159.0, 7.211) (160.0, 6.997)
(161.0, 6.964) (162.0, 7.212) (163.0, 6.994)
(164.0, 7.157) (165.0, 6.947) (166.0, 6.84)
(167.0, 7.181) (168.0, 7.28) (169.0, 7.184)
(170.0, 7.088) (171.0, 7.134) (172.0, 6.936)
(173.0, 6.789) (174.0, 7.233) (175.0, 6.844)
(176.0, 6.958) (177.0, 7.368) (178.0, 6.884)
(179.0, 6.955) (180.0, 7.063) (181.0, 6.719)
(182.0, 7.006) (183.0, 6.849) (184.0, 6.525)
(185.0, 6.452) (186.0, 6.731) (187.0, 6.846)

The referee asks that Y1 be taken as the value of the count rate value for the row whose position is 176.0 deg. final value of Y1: 6.958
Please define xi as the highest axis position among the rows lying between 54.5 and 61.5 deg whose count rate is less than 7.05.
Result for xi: 60.0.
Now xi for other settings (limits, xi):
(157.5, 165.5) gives 165.0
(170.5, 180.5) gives 179.0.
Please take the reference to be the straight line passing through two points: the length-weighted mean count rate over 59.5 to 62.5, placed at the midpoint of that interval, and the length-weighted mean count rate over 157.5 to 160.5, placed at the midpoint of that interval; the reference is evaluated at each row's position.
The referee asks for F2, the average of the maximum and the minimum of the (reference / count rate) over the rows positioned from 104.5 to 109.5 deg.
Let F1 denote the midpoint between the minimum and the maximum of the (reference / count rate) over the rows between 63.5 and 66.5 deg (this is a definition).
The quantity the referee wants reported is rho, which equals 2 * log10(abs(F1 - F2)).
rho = -2.3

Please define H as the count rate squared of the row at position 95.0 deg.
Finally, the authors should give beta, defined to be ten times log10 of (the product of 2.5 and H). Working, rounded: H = 72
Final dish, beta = 22.5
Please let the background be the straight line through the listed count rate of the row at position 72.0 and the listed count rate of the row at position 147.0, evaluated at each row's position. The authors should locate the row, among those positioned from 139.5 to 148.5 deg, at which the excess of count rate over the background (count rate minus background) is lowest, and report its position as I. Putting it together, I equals 142.0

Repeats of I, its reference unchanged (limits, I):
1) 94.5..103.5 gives 102.0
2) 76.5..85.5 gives 78.0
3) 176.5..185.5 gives 185.0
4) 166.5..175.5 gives 173.0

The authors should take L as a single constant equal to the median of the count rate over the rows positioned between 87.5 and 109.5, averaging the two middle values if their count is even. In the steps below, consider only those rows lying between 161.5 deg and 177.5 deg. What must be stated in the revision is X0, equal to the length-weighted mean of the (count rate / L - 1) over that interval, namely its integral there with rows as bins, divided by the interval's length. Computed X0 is -0.113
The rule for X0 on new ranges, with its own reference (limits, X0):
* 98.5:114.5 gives -0.034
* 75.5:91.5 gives -0.039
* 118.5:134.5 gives -0.115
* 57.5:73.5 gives -0.124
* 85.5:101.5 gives 0.024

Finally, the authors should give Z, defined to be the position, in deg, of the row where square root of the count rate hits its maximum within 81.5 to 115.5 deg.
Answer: 92.0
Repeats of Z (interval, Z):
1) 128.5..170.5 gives 144.0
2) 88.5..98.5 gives 92.0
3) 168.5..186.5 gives 177.0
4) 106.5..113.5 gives 107.0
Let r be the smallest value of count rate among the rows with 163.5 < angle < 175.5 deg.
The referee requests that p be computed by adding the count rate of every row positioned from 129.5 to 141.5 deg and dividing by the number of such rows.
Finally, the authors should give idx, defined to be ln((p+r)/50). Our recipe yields -1.29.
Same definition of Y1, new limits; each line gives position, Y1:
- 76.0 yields 7.56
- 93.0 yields 8.292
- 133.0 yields 7.247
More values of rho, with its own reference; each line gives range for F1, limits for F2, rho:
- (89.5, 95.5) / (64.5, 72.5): -1.6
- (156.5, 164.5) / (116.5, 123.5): -5.8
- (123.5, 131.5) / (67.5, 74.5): -4.5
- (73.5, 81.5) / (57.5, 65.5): -3.0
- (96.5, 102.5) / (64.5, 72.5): -1.8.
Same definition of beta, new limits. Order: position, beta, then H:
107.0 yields 21.8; 61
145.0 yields 21.0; 51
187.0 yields 20.7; 47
